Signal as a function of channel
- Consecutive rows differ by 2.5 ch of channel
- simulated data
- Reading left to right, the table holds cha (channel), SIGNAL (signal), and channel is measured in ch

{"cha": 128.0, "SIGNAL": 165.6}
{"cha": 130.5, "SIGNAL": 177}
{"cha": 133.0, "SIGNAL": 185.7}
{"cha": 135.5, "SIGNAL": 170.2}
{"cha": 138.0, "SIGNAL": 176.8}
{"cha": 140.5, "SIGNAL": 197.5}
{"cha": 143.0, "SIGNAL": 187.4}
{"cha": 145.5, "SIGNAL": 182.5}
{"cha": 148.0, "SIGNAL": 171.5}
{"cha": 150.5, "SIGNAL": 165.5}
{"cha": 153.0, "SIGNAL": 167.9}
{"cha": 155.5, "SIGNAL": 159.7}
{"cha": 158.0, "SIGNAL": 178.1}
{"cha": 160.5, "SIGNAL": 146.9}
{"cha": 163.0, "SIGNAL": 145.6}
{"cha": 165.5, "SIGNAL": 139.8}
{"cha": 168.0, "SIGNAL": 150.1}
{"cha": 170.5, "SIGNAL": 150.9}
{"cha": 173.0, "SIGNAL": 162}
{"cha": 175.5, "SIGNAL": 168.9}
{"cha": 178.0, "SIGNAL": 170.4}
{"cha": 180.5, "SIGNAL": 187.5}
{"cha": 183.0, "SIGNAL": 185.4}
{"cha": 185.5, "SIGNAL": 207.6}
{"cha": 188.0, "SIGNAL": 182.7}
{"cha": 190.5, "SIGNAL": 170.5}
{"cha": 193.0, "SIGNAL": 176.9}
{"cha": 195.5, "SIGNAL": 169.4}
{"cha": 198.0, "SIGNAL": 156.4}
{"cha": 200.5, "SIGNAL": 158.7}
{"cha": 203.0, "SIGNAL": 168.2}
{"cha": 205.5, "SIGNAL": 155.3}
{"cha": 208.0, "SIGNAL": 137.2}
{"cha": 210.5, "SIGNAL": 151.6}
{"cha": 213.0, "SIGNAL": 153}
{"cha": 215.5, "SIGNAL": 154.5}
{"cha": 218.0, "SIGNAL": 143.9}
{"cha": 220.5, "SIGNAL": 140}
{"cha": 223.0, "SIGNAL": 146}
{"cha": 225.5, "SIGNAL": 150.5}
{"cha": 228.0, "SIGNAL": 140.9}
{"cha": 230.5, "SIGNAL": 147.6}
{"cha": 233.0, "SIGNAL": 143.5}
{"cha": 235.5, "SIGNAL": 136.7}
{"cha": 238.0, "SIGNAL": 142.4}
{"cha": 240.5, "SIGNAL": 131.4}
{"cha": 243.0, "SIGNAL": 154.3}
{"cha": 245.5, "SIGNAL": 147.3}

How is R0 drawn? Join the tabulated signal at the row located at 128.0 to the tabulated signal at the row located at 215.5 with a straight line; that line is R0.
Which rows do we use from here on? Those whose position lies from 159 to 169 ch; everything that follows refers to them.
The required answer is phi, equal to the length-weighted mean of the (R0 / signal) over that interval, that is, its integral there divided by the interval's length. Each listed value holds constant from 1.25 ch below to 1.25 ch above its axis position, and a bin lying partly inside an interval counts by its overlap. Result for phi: 1.10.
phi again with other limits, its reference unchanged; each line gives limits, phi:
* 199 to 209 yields 1.01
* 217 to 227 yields 1.06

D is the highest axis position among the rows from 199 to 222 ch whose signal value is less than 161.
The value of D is 220.5 ch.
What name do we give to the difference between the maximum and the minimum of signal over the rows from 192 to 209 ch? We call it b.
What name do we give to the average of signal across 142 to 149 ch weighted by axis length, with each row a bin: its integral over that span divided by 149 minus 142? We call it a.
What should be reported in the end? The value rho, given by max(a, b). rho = 181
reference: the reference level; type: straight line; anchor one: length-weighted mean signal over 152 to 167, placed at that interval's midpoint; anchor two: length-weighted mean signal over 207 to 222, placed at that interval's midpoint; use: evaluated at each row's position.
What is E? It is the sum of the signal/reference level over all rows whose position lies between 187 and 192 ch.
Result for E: 2.3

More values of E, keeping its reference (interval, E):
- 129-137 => 3.3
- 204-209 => 2.0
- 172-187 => 7.1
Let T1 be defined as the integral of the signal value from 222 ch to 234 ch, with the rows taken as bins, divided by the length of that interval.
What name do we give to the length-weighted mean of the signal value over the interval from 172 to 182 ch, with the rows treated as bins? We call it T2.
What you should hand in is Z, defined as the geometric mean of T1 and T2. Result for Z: 159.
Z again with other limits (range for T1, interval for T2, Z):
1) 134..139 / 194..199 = 169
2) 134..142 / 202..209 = 167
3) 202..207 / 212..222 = 154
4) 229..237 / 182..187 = 167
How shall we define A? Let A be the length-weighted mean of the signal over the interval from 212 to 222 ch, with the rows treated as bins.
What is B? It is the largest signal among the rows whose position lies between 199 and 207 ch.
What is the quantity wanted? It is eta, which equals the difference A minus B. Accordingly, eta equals -21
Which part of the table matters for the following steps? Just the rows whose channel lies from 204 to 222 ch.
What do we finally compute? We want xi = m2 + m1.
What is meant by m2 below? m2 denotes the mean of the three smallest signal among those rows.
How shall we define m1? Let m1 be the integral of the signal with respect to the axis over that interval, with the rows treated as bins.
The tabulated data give 2808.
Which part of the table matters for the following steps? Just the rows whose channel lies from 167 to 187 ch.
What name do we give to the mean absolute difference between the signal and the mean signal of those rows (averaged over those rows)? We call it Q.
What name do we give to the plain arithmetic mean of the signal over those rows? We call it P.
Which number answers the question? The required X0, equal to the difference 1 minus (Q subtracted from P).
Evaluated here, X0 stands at -156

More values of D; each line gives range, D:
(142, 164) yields 163.0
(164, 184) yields 170.5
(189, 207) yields 205.5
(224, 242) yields 240.5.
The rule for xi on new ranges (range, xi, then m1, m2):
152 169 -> 2785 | 2641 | 144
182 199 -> 3202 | 3037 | 165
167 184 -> 3008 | 2854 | 154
